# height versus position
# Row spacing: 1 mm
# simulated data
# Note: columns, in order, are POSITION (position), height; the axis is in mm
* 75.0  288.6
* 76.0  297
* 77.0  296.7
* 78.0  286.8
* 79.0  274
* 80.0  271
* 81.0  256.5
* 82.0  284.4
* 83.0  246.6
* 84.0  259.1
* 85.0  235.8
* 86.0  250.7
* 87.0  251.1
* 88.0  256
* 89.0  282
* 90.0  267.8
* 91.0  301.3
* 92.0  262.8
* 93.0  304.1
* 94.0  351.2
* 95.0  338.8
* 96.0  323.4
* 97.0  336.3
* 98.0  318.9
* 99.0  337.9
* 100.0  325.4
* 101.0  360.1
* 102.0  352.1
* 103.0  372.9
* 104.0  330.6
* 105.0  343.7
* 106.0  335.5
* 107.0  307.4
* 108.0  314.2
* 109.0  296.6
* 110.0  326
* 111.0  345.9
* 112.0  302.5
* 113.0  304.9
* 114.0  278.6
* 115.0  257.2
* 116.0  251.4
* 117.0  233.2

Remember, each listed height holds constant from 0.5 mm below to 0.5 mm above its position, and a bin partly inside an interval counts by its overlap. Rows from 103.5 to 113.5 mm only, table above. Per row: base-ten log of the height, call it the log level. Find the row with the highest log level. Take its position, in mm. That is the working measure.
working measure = 111.0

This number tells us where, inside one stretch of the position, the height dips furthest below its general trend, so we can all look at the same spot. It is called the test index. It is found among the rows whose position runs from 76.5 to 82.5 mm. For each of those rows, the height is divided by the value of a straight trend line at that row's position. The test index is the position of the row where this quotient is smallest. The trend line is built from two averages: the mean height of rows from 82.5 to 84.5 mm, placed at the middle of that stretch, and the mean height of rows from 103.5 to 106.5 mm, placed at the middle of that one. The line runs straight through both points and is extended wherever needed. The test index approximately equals 81.0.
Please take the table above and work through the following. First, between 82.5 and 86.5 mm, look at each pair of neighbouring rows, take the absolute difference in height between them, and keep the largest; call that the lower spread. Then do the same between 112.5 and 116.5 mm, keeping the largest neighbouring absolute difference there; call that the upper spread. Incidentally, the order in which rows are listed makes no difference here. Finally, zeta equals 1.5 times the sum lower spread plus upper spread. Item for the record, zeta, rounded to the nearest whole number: 74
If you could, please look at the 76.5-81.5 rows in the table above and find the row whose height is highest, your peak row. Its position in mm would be 77.0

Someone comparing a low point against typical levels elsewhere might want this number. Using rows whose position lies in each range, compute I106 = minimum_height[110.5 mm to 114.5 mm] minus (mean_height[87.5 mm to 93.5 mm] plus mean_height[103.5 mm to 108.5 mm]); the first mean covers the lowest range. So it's -327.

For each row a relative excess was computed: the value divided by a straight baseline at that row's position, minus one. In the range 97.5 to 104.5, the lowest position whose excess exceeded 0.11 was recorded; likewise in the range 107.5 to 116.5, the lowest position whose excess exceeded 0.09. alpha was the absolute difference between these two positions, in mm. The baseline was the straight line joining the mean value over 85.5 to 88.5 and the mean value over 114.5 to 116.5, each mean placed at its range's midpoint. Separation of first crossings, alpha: 10 mm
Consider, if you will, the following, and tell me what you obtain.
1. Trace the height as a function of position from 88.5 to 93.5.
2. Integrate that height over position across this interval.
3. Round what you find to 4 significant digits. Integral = 1418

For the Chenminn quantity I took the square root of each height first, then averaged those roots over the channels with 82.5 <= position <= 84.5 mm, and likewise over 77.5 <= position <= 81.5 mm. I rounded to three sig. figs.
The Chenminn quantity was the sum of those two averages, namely 32.4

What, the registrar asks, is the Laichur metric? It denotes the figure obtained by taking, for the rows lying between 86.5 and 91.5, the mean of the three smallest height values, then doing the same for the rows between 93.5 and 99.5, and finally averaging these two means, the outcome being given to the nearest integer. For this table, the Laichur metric 292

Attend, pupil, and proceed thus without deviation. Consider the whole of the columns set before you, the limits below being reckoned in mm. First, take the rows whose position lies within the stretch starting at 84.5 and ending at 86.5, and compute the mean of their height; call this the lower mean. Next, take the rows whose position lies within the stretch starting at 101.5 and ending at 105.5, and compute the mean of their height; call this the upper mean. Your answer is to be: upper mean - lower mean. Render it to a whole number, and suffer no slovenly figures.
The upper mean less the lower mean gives 107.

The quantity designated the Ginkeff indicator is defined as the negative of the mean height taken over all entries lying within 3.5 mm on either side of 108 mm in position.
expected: -324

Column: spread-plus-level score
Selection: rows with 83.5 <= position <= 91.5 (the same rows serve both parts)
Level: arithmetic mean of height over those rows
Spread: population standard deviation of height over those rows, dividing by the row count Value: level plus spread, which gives 282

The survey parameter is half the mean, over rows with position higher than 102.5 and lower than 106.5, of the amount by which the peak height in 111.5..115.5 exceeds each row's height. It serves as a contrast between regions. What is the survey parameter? -20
